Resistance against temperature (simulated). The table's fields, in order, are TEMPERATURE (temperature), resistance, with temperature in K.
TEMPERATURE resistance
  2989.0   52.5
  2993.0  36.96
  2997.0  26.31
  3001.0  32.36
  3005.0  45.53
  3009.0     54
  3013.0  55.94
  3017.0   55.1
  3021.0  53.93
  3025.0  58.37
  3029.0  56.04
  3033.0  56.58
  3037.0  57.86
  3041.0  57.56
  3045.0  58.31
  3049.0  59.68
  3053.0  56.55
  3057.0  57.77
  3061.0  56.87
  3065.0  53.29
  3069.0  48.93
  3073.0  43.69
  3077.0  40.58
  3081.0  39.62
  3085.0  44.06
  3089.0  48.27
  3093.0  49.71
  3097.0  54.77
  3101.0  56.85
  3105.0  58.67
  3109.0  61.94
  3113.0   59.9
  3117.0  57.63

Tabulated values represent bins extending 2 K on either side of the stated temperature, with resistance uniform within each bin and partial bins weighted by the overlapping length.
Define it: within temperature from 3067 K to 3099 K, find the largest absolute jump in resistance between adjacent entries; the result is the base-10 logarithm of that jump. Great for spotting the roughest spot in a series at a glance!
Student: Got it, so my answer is 0.72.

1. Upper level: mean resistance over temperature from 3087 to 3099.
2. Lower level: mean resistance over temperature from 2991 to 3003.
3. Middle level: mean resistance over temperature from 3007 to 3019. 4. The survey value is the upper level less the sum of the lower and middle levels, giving -36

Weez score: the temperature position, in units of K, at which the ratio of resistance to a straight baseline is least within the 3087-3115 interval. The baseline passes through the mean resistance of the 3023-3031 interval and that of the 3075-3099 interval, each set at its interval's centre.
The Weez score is 3089.0 K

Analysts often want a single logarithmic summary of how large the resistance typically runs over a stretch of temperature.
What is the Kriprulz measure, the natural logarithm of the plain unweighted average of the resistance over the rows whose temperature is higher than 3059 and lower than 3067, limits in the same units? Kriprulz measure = 4.01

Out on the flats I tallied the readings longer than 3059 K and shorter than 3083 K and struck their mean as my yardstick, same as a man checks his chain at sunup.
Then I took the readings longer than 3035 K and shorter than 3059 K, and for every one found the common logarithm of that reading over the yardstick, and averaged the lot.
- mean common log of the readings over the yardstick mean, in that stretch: 0.09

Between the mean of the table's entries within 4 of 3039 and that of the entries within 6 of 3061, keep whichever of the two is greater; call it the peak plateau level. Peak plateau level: 57.7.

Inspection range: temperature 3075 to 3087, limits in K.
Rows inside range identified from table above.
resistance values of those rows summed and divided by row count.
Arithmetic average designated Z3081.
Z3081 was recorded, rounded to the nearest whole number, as 41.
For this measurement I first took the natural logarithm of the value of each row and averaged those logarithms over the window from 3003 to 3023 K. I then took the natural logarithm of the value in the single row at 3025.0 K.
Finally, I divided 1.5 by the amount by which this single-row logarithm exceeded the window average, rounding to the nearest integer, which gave 15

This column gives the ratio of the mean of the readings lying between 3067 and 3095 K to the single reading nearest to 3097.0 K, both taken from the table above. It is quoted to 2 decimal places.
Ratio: 0.82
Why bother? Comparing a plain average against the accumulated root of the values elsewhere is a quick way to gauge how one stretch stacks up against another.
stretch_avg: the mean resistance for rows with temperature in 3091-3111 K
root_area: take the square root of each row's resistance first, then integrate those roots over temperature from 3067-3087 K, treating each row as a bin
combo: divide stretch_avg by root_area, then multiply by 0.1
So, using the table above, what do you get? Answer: 0.043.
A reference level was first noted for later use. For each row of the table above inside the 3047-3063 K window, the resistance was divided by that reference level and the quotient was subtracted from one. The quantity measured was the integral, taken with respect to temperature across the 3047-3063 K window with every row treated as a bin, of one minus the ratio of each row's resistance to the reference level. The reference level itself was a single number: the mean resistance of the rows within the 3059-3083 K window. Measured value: -3.6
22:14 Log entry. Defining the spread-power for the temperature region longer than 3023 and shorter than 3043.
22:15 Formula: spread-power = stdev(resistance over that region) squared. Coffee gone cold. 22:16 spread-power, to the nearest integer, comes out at 1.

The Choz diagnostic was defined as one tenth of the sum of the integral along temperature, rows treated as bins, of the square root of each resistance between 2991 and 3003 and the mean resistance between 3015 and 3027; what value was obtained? 12.3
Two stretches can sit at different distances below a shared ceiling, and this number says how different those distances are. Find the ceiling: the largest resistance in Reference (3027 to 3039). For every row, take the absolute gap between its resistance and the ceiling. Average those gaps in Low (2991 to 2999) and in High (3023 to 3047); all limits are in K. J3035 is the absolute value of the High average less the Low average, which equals 25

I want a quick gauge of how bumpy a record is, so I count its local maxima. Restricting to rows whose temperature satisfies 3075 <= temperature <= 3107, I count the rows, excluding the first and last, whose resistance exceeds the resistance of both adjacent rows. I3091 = 0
